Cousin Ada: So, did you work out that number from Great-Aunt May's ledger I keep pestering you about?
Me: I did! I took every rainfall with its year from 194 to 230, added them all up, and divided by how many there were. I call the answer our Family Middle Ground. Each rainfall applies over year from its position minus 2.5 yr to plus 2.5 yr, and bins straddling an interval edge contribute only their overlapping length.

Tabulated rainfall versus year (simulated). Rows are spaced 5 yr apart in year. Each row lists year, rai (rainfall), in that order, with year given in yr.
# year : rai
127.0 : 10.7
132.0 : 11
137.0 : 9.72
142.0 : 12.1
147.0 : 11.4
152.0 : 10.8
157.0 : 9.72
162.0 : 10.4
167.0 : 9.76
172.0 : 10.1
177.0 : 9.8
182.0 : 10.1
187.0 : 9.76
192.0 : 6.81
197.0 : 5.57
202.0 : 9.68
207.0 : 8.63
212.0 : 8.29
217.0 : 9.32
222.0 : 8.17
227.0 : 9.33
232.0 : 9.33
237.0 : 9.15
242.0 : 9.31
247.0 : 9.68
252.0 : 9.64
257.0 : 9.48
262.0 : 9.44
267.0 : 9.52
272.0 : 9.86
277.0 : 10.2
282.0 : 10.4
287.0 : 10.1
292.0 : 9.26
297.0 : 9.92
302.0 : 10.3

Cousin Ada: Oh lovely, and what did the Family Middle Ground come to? 8.4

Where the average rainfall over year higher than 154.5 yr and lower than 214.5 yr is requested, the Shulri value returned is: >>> 9.1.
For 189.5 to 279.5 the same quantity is 9.0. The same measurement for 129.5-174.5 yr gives 10.6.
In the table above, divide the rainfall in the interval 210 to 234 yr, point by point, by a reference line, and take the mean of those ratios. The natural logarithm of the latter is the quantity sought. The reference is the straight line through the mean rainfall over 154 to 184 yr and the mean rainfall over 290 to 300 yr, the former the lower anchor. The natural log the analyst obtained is -0.10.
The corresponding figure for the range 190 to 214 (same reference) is -0.24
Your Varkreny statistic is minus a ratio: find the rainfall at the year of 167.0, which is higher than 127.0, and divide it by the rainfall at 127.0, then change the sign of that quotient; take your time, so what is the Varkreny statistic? -0.91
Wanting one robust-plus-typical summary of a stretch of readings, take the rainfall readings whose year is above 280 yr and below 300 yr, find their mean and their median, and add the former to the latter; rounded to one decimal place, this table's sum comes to 19.9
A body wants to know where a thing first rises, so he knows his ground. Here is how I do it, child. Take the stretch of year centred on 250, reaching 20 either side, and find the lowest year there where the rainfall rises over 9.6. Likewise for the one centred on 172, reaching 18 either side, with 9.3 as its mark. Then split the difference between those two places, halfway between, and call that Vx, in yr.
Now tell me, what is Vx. 202.0 yr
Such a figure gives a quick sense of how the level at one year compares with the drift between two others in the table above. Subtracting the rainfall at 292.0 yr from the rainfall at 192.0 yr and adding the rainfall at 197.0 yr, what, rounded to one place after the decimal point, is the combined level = 3.1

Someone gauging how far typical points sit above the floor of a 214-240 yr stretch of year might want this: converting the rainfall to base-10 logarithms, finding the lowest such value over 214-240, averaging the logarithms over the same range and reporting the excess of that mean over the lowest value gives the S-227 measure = 0.044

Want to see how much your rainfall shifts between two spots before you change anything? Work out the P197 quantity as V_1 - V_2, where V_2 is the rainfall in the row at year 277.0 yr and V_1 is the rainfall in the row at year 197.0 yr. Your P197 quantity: -4.6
